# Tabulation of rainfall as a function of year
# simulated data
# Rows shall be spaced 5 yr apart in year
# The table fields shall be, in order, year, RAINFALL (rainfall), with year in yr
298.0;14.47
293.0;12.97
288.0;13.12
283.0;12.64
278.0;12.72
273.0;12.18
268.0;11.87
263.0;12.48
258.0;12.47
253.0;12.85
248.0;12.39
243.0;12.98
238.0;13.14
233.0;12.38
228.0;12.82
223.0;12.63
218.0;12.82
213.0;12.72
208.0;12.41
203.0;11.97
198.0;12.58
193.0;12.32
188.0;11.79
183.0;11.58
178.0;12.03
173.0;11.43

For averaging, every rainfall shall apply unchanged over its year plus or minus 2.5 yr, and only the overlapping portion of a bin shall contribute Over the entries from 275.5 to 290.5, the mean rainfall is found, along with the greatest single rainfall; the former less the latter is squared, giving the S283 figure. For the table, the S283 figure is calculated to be 0.086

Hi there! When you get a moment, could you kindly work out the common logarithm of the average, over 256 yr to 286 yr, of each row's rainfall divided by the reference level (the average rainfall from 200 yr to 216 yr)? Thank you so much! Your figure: 0.001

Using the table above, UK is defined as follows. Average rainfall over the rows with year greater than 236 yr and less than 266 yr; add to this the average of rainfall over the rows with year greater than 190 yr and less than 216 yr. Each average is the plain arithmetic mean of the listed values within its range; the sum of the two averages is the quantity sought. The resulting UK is 25.1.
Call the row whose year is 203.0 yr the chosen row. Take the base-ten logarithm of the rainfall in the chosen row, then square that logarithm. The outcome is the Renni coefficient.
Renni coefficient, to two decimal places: 1.16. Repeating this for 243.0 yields 1.24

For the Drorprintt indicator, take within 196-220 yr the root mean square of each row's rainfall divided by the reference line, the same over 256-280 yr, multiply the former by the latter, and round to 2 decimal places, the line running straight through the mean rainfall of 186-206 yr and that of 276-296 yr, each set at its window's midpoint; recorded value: 0.99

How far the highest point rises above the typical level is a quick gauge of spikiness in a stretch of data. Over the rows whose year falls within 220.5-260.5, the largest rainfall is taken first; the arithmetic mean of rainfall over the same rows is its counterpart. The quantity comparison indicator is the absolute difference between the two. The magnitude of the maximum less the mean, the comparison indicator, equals 0.43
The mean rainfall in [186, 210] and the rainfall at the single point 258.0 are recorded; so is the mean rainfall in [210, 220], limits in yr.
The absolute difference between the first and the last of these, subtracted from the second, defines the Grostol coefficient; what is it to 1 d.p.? 11.9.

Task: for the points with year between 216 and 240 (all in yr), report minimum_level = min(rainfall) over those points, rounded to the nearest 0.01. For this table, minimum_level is 12.38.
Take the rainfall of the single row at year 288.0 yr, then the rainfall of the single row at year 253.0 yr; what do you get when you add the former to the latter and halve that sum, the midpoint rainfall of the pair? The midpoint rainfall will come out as 13.0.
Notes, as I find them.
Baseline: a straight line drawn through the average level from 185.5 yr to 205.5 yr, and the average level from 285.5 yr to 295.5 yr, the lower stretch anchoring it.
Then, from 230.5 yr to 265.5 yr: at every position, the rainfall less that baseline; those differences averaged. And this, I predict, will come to 0.0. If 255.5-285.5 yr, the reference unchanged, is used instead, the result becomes -0.5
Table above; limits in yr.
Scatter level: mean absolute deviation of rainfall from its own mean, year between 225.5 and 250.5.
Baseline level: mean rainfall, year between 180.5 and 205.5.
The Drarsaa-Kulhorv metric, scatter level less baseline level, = -11.8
